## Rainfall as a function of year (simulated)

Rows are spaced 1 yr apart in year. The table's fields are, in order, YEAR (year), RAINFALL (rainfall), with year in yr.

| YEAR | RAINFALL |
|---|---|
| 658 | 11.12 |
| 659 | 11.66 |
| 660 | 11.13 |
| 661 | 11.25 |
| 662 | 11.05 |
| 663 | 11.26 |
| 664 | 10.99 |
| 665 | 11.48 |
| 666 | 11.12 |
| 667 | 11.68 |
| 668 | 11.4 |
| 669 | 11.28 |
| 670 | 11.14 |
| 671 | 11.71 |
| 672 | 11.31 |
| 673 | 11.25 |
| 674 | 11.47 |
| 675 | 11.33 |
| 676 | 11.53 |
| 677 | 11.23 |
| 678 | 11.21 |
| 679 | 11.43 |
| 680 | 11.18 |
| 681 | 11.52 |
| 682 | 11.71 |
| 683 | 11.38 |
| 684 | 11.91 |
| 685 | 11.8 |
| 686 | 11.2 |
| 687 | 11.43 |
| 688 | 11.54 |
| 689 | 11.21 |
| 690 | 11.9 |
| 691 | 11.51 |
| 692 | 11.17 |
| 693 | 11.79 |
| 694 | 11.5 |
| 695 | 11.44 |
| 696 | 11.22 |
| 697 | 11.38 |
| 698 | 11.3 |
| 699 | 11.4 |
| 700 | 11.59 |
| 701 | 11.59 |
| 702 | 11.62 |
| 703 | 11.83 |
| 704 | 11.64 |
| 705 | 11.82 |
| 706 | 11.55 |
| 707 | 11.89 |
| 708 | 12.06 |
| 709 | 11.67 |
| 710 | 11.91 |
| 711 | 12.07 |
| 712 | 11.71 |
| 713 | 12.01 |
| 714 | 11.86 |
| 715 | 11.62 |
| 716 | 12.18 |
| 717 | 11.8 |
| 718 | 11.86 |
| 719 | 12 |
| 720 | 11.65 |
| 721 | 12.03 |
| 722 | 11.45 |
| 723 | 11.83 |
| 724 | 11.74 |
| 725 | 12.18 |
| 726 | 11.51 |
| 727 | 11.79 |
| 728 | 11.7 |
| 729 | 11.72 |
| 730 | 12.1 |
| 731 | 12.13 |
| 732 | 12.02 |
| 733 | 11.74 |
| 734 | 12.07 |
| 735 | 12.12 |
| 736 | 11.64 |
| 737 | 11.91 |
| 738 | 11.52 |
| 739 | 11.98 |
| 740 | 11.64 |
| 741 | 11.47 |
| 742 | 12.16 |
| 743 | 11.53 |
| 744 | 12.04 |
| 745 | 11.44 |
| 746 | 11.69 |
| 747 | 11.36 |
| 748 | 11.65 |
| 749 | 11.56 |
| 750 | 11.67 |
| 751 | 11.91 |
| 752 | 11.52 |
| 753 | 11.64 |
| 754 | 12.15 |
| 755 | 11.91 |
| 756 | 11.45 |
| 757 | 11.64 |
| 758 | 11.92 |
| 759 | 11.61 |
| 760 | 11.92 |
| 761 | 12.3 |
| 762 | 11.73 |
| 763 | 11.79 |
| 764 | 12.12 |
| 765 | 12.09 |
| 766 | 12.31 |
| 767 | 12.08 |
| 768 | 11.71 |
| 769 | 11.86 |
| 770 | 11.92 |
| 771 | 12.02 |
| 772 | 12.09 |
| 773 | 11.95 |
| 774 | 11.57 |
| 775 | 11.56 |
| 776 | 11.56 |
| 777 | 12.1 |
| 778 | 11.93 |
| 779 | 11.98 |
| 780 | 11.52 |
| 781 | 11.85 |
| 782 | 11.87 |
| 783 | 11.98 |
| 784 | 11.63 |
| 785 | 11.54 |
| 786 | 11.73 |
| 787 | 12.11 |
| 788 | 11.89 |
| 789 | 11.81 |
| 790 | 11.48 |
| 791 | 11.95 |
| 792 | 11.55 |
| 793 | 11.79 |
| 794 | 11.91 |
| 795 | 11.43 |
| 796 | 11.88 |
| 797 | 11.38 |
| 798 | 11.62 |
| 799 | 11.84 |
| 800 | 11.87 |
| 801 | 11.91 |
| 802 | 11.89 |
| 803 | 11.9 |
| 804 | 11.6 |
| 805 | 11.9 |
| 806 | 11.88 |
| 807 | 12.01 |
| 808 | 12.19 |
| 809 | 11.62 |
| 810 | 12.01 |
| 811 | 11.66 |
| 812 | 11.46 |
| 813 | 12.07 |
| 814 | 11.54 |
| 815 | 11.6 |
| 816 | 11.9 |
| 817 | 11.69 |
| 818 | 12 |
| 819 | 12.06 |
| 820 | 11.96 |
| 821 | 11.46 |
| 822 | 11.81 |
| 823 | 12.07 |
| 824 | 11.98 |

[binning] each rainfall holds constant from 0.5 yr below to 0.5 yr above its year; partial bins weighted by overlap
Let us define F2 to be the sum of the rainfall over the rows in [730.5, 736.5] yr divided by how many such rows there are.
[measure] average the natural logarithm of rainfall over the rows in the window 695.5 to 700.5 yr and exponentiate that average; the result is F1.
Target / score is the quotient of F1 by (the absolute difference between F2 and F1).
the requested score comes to 20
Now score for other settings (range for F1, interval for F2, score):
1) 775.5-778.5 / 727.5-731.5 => 231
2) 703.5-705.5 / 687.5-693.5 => 56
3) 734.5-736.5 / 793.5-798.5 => 51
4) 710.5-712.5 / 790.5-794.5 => 134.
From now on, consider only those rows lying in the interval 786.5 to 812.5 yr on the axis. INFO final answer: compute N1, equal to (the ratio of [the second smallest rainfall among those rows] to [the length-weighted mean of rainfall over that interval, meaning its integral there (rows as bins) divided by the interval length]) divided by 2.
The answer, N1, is 0.485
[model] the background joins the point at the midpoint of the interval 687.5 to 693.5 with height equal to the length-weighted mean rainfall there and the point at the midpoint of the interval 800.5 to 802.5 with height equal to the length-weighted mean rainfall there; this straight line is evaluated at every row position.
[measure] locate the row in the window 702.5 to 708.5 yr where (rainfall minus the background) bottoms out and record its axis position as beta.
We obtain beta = 706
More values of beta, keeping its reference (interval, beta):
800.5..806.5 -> 804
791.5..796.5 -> 795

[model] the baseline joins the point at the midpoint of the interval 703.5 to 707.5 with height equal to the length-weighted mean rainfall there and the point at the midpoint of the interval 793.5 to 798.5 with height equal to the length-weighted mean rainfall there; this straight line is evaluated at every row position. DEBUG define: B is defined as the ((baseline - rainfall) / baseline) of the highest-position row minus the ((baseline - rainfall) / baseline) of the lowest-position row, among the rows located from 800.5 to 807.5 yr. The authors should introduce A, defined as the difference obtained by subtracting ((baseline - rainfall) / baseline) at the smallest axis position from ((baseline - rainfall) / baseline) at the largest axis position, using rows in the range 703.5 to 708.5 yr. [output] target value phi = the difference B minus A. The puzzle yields 0.027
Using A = -0.036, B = -0.009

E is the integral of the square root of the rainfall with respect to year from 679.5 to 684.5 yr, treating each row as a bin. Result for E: 17.0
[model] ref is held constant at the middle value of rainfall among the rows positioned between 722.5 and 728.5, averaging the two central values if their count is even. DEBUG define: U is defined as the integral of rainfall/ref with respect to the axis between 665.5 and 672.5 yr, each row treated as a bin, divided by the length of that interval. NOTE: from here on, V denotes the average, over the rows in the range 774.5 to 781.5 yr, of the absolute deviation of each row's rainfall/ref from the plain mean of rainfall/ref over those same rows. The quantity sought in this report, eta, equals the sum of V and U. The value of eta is 0.98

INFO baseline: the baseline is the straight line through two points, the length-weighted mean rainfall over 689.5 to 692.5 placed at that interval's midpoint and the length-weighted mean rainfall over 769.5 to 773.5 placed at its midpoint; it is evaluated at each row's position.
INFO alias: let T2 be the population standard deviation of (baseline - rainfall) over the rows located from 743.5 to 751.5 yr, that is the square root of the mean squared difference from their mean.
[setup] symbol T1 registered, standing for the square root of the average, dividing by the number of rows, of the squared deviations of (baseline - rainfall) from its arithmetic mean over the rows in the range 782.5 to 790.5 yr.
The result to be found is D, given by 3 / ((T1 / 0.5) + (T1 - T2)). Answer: 7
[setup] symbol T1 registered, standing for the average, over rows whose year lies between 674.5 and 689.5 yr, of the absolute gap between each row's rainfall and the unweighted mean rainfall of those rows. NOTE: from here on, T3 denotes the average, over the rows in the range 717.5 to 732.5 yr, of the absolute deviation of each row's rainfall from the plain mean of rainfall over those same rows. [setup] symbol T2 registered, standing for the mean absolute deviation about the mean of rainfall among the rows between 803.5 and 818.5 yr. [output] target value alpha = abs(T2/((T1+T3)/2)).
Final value 1.08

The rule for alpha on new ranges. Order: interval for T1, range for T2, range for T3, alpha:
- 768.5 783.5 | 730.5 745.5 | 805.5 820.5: 1.35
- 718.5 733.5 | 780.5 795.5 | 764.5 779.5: 0.91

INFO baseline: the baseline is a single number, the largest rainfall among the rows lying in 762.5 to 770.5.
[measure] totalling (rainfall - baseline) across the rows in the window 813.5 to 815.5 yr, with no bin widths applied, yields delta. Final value -1.48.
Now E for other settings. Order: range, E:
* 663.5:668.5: 16.8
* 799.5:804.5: 17.2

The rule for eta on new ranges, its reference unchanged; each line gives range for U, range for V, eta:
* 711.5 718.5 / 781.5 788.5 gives 1.02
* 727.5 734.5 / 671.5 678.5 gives 1.02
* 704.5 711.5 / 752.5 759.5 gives 1.02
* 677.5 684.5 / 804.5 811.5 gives 0.99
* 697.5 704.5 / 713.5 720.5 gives 1.00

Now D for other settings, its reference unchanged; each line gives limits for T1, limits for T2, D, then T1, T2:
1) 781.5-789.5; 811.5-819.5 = 10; 0.17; 0.22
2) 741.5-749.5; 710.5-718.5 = 5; 0.27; 0.18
